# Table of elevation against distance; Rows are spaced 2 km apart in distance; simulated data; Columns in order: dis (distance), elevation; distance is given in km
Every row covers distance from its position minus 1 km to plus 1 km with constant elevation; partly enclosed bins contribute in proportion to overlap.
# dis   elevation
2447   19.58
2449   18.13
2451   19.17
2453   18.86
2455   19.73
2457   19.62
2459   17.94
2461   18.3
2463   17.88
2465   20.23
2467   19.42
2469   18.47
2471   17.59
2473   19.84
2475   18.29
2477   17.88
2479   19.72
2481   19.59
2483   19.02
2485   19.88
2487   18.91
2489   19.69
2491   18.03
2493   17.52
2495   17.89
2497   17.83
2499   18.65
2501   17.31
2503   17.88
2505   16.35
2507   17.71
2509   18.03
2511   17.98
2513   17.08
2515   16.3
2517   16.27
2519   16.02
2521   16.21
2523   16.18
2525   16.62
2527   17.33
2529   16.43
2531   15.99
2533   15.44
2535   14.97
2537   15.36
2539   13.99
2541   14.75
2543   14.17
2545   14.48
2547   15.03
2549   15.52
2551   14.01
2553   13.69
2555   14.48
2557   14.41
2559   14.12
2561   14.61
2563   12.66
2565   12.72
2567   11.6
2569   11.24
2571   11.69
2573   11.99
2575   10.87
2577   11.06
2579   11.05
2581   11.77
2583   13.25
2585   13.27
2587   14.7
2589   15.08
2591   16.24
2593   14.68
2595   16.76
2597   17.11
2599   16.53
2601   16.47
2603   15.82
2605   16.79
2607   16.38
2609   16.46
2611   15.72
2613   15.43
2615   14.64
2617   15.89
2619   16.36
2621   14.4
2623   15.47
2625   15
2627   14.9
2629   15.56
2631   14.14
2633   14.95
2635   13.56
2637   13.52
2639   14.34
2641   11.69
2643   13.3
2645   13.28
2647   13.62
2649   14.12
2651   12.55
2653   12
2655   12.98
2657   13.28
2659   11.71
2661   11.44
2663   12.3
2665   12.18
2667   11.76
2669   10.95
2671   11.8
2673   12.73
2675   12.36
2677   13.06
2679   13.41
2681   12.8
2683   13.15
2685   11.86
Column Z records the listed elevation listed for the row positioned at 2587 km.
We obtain 14.7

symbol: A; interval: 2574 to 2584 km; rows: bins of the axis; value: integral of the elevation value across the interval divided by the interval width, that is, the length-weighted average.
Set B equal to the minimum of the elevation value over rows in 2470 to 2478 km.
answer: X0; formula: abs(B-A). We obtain 6.0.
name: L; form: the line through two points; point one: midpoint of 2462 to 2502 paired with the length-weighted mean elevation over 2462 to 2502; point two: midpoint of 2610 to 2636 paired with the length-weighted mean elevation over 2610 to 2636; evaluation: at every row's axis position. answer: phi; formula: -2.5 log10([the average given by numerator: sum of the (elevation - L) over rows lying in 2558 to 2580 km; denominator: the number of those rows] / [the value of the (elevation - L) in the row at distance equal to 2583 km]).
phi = -0.4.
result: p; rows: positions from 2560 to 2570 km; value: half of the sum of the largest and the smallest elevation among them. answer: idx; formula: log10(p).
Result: 1.11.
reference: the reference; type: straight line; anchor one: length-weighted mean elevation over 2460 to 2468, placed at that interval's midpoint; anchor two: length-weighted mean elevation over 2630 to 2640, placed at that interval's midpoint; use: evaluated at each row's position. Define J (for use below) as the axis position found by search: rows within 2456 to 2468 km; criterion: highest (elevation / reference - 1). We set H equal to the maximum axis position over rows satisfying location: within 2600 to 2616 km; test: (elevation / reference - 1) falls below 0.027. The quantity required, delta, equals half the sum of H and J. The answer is 2540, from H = 2615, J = 2465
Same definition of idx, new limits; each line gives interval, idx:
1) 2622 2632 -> 1.17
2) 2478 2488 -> 1.29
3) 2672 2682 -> 1.11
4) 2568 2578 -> 1.06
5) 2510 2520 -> 1.23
